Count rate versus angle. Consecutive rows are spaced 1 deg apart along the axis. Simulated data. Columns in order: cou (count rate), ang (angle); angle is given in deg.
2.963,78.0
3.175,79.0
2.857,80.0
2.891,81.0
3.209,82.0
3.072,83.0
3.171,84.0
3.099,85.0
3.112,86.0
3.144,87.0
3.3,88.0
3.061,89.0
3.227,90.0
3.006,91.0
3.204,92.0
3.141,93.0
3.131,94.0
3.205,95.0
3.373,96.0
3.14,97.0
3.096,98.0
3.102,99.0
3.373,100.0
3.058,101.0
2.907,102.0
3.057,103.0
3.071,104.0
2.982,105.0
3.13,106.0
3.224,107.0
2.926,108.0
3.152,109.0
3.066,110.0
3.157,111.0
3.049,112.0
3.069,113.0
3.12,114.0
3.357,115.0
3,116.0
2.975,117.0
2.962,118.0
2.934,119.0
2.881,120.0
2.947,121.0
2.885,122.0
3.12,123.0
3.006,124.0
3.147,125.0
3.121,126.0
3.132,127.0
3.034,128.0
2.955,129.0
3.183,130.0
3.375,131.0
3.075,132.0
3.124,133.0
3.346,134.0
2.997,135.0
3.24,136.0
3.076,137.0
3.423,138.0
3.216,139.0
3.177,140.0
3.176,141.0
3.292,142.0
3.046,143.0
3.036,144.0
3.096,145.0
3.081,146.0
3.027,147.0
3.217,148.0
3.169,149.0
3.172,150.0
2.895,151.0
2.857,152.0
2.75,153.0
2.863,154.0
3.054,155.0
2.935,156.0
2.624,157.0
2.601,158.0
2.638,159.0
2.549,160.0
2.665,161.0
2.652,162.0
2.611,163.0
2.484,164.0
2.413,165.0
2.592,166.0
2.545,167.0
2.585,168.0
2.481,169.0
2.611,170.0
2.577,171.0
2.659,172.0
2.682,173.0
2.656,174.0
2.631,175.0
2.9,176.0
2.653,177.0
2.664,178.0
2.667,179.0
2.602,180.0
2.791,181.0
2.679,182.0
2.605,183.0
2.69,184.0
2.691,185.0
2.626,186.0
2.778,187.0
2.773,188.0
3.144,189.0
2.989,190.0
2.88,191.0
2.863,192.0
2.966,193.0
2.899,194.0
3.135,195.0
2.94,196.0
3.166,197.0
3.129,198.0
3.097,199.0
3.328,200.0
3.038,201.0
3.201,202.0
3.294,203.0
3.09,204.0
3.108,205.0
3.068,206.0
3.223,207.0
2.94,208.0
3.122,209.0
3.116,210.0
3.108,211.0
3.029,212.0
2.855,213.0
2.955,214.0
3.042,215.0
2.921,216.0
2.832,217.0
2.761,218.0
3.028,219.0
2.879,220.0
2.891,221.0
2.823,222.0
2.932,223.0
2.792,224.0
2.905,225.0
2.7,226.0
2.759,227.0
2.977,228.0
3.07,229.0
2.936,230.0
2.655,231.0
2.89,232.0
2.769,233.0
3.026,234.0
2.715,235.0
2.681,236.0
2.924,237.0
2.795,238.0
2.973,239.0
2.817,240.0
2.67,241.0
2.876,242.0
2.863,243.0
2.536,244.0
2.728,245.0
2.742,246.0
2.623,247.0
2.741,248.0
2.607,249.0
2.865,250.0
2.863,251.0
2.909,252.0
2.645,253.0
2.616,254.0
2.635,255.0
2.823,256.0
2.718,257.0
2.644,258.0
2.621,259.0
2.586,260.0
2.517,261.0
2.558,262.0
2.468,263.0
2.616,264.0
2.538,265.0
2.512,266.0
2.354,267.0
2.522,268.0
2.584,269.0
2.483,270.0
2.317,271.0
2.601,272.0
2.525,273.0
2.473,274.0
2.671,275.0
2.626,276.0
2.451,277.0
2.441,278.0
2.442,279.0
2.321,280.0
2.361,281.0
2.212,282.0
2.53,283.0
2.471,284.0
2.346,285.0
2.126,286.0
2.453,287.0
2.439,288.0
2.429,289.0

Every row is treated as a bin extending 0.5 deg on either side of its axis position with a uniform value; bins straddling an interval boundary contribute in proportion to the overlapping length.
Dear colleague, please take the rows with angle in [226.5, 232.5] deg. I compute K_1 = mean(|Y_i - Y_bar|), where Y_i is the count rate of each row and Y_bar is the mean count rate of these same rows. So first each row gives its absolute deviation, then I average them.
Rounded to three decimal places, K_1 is 0.116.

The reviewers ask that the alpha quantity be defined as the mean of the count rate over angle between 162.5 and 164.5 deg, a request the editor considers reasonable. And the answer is 2.55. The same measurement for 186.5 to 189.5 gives 2.90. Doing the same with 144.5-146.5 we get 3.09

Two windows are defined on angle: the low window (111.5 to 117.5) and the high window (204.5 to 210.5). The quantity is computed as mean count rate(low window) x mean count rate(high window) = 9.6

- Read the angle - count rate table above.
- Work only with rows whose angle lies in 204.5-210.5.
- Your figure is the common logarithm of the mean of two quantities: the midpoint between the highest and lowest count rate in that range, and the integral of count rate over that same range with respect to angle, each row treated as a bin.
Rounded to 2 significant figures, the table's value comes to 1.0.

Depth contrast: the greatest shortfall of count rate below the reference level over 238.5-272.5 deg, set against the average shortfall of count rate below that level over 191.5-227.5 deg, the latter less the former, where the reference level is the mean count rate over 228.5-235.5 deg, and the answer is -0.68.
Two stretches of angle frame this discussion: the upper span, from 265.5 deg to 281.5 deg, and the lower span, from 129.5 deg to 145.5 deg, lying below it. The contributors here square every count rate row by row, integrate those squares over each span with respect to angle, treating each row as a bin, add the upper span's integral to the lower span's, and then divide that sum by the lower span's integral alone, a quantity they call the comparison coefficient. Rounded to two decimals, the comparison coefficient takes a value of 1.61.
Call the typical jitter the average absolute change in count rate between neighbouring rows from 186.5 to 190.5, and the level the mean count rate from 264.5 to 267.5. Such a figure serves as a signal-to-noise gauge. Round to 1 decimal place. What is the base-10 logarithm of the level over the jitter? 1.1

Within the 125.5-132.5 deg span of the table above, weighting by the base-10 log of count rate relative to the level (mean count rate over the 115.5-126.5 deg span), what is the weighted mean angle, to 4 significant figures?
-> 129.5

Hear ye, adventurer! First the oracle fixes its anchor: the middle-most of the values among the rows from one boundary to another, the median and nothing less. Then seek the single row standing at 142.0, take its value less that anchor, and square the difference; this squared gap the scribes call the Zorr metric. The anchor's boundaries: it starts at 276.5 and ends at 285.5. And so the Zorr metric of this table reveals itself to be 0.72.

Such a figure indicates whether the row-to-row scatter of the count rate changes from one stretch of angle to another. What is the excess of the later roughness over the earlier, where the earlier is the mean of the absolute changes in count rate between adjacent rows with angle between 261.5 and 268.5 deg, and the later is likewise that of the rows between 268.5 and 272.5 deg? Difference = 0.07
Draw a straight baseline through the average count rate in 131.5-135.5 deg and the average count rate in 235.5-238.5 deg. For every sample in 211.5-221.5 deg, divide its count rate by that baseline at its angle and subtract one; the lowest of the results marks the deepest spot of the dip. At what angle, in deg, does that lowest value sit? 218.0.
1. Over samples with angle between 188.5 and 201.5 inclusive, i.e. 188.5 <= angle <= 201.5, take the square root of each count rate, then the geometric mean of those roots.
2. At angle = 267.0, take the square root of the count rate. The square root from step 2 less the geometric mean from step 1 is -0.21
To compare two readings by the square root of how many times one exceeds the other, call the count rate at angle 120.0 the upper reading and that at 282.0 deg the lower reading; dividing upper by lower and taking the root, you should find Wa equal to 1.14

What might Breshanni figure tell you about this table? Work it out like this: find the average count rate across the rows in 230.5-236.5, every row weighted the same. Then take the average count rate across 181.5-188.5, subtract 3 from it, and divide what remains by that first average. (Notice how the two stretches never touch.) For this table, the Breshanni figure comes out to -0.11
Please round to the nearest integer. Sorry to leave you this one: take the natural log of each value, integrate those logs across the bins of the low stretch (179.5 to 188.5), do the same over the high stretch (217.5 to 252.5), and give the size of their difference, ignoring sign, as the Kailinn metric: 27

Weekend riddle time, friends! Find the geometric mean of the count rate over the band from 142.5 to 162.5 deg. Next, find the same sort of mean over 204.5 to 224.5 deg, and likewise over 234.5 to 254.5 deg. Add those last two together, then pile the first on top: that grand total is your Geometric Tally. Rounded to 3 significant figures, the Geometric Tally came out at 8.61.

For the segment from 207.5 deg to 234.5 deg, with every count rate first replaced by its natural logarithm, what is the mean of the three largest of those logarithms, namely 1.14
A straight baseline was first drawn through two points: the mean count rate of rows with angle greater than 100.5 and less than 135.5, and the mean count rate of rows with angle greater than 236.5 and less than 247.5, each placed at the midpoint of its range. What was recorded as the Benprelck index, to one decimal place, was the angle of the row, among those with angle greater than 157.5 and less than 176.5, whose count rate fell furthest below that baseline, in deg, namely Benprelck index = 165.0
